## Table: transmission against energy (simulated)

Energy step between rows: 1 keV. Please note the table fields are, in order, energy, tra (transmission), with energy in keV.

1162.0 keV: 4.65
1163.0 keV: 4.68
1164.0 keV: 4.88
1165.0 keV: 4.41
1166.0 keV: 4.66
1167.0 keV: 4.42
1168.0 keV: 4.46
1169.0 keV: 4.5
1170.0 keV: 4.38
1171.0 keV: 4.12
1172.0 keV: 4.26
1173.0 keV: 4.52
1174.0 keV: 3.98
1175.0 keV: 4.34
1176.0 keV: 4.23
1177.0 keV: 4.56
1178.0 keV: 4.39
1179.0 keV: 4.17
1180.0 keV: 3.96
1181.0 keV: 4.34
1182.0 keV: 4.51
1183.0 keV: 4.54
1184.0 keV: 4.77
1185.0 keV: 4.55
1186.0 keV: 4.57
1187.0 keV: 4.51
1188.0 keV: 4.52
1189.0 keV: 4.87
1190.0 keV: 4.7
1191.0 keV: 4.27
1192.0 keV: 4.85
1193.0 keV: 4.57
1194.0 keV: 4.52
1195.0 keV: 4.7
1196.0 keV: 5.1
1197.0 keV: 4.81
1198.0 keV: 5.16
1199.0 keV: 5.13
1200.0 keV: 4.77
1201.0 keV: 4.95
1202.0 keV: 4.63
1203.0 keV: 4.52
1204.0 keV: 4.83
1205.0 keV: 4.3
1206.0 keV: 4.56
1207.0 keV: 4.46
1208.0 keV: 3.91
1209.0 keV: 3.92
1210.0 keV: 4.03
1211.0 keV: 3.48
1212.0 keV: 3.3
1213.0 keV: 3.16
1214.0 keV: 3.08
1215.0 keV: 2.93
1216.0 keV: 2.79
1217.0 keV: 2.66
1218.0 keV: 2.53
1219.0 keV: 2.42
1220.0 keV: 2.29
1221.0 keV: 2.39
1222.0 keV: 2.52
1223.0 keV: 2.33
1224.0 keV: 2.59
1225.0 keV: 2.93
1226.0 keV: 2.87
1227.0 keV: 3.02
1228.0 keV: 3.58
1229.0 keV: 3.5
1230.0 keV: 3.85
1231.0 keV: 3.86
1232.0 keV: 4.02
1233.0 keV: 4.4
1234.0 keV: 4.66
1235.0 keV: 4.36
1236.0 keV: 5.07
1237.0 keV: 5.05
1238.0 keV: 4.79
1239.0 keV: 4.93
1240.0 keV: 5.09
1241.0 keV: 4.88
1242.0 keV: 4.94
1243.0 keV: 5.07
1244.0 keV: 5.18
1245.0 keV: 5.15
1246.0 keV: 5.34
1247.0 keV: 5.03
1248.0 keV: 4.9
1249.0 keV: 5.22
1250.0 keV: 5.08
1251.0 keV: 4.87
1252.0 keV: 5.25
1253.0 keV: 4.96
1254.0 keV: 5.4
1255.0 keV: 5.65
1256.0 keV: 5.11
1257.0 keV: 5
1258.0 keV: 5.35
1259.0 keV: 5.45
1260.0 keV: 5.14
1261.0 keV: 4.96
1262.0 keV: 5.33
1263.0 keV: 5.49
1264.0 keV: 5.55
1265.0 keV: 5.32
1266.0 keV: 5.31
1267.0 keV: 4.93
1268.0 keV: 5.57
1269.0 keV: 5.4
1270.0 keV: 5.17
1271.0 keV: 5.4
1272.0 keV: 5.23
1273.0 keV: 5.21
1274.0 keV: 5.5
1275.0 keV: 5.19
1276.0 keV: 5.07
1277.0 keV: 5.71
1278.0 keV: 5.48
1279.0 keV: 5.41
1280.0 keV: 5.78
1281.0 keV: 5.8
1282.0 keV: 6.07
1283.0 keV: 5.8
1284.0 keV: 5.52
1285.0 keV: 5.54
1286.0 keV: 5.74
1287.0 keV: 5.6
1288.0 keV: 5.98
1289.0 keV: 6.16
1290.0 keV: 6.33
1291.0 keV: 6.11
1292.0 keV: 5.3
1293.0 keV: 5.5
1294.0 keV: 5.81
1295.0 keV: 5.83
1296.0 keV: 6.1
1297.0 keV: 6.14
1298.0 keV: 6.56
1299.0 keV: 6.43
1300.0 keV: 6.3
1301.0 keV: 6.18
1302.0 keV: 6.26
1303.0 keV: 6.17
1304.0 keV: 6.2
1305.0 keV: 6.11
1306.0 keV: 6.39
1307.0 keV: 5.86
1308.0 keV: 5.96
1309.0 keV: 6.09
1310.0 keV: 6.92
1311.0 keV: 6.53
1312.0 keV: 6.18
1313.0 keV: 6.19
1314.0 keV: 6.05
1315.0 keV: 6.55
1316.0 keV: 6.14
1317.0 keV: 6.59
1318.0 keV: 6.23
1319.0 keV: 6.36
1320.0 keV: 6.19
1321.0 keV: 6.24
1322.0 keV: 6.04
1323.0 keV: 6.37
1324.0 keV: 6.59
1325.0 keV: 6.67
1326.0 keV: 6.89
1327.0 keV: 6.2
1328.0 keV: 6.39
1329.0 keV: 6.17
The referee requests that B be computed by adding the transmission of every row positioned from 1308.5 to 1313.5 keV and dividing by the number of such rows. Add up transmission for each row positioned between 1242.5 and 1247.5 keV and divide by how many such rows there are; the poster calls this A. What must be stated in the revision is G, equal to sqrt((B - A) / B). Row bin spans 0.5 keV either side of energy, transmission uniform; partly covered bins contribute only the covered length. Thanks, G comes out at 0.44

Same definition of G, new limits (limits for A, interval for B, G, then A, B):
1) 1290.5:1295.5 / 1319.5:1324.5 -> 0.30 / 5.7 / 6.3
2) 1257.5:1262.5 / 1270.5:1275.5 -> 0.11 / 5.2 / 5.3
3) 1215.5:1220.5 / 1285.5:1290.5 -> 0.76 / 2.5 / 6.0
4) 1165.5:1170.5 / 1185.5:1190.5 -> 0.18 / 4.5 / 4.6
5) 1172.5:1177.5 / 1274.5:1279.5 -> 0.44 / 4.3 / 5.4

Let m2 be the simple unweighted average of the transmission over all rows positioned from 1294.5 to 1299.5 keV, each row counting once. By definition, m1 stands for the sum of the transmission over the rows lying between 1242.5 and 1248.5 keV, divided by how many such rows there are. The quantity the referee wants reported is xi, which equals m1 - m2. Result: -1.1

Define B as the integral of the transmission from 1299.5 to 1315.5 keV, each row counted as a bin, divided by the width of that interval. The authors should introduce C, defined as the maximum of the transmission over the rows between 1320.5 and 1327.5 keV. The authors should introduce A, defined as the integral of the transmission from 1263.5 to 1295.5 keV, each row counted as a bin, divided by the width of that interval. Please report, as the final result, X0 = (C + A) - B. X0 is 6.2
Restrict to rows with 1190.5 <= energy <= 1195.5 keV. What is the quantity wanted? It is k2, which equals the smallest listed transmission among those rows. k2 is 4.27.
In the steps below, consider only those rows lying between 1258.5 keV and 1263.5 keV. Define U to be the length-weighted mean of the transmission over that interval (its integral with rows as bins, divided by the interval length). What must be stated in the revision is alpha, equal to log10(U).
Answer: 0.722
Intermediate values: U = 5.27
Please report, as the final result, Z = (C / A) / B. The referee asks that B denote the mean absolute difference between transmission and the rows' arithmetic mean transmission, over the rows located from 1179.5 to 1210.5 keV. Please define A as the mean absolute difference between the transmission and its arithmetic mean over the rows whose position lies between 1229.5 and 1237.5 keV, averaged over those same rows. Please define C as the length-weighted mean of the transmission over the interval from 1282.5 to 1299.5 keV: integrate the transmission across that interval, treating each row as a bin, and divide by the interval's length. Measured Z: 62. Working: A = 0.388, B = 0.24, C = 5.9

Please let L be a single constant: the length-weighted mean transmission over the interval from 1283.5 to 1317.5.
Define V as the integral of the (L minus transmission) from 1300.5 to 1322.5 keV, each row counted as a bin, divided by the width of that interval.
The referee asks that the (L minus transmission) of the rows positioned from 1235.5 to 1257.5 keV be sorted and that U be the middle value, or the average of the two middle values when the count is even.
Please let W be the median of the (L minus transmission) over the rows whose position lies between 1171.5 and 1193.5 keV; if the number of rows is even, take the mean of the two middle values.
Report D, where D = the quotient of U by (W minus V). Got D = 0.6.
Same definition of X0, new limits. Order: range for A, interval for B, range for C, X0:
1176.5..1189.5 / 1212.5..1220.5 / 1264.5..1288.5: 7.8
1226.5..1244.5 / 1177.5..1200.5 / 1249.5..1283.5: 5.9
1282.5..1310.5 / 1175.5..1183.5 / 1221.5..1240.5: 6.8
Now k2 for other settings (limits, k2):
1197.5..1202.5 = 4.63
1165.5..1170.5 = 4.38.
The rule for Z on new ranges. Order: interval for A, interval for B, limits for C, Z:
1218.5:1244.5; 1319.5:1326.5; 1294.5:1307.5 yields 27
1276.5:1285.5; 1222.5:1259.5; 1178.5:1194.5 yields 37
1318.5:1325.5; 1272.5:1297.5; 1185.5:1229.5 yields 83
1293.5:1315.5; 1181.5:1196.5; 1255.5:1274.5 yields 170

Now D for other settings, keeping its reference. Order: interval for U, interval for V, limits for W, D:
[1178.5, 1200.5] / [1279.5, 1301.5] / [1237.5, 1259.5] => 1.8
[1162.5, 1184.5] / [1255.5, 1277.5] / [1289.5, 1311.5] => -1.9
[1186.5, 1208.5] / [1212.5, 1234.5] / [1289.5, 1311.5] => -0.5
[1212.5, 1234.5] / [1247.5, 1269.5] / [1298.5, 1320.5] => -3.3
